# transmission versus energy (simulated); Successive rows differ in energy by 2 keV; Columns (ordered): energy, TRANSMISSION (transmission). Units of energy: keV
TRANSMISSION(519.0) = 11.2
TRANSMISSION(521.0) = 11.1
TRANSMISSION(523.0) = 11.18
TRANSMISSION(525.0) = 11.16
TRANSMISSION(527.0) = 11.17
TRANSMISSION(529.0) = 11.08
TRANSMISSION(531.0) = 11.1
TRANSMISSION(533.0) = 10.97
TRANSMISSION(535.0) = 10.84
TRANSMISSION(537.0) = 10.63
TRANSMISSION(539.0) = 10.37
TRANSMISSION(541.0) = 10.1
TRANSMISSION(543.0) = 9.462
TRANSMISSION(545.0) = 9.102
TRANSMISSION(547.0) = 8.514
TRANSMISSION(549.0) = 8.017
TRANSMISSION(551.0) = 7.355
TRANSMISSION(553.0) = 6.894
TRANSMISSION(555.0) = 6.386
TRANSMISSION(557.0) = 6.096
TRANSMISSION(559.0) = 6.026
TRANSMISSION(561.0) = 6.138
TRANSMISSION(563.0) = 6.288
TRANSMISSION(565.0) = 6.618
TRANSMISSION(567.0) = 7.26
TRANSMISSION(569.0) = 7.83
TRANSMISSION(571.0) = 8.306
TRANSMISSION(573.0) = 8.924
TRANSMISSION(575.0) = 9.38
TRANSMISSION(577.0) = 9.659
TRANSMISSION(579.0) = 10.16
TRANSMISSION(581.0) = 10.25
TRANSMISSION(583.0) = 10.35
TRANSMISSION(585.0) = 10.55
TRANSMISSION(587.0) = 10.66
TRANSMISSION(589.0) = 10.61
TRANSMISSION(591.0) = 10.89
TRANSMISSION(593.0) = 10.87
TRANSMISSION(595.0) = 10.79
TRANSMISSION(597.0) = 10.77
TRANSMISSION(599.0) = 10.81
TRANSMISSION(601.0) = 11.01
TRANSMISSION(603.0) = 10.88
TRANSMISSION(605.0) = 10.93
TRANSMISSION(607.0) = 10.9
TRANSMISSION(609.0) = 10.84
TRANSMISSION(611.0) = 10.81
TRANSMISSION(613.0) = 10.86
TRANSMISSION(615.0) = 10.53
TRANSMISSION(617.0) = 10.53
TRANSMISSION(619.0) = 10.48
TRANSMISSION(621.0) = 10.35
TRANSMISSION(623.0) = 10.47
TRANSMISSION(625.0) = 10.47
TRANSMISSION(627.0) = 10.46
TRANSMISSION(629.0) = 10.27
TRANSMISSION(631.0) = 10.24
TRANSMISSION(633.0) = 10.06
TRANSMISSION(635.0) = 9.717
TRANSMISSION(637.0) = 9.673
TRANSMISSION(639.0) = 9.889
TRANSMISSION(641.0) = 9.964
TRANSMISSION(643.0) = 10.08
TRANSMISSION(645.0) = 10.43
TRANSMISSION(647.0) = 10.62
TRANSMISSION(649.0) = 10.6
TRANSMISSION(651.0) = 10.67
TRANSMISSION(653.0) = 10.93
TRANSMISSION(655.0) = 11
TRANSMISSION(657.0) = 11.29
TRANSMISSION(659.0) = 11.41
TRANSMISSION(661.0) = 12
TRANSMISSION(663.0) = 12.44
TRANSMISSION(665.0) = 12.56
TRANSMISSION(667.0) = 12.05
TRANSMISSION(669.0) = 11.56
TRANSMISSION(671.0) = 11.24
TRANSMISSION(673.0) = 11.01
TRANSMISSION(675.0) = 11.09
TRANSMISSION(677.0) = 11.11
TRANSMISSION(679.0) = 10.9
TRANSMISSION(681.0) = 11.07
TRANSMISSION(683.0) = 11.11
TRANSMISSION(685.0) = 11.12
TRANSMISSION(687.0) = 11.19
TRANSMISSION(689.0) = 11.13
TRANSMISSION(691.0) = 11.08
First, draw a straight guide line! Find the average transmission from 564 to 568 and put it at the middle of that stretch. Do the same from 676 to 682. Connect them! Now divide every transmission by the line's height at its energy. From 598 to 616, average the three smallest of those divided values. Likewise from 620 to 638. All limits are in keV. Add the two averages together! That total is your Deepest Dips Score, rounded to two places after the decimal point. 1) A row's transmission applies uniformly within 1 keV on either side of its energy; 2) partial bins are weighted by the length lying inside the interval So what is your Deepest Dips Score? 2.28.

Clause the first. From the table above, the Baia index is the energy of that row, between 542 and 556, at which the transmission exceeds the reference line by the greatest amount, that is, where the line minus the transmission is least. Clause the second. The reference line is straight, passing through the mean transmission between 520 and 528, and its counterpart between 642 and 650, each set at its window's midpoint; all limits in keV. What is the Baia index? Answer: 543.0 keV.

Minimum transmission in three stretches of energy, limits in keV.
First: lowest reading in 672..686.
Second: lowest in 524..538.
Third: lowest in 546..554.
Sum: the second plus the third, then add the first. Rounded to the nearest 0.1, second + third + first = 28.4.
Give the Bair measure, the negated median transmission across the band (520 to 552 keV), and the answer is -10.7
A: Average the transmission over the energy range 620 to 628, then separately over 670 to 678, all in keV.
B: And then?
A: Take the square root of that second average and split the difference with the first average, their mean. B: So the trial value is 6.89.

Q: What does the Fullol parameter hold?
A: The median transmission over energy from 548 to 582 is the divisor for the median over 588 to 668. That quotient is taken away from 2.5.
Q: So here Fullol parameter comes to 1.04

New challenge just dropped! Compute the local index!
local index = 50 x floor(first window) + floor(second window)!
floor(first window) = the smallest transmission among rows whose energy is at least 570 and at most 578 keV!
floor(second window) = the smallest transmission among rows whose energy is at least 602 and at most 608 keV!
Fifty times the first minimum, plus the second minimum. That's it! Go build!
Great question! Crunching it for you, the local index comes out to 426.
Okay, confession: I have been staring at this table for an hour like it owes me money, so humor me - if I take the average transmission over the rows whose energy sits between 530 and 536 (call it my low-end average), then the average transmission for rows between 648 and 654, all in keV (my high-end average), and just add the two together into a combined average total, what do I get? 21.7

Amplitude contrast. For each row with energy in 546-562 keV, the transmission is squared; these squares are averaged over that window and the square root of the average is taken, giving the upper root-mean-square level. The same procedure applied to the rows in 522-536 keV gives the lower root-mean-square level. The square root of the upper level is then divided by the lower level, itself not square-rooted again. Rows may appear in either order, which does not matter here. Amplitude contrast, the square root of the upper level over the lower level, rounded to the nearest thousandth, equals 0.239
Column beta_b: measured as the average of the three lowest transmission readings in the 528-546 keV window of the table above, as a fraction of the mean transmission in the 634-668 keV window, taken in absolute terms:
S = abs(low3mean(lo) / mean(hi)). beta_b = 0.88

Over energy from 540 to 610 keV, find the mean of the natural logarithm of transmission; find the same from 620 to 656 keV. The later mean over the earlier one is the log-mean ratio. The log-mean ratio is 1.07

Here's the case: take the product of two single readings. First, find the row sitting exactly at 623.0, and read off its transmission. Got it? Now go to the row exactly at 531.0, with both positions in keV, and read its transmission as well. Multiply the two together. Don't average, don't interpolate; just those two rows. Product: 116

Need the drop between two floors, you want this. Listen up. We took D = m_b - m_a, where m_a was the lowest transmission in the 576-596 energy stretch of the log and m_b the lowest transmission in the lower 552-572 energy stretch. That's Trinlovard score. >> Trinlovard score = -3.6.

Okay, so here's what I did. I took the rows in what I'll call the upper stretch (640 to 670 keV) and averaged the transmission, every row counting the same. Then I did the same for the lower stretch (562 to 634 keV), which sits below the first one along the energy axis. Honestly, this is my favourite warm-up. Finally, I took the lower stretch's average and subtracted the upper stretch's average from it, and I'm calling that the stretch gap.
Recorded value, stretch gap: -1.1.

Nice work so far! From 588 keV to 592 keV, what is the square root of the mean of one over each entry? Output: 0.305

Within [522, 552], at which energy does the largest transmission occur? 523.0 keV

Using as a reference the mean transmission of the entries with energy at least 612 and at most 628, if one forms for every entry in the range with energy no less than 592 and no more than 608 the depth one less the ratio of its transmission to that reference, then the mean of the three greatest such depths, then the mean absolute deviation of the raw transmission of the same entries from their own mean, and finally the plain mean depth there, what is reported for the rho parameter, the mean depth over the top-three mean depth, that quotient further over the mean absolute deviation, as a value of 22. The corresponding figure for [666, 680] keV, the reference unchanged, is 5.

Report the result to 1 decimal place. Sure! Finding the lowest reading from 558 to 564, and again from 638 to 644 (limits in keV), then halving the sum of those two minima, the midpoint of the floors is 8.0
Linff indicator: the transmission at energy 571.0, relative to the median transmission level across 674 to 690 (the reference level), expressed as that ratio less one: -0.25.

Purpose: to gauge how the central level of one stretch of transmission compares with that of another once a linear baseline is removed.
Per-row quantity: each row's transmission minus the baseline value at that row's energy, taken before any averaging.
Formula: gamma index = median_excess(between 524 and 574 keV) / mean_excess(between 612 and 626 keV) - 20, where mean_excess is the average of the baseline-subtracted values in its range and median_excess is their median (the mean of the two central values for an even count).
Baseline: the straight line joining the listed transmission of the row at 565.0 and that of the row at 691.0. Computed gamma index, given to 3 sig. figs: -19.0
